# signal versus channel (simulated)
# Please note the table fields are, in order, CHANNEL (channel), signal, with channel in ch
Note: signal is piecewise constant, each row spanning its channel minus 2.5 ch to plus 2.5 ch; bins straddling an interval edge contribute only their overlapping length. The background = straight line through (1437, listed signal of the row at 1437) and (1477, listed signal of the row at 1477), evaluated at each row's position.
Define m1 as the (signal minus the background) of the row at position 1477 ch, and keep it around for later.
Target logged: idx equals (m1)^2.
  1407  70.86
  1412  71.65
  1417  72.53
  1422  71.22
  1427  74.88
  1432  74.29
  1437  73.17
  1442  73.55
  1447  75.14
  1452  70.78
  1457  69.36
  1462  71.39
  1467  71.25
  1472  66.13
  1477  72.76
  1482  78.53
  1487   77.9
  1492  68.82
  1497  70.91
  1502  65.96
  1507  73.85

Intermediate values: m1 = 0.0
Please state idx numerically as 0.0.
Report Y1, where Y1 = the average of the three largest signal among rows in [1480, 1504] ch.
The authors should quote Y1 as 75.8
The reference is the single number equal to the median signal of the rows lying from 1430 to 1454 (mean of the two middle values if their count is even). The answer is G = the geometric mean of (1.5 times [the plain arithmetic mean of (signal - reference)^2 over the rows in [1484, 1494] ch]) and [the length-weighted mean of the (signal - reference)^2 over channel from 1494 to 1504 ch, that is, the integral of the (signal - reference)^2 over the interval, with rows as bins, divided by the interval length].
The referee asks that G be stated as 31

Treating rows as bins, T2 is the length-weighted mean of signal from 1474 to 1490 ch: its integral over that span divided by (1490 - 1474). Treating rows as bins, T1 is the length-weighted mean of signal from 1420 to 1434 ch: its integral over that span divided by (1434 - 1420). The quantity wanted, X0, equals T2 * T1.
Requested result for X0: 5575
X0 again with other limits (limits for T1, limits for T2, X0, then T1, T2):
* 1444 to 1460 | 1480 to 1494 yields 5399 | 72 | 75.2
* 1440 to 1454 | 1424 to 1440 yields 5419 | 73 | 74.0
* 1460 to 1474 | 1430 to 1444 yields 5130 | 70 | 73.7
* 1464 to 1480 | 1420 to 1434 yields 5172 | 70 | 73.5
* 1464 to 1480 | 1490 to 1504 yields 4830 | 70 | 68.6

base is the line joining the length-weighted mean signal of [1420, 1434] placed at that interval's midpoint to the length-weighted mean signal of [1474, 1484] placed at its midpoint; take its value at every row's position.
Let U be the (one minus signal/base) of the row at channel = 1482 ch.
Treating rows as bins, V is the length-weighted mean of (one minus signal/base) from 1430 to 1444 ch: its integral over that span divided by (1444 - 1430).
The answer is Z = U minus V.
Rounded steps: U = -0.05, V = 0.002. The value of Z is -0.048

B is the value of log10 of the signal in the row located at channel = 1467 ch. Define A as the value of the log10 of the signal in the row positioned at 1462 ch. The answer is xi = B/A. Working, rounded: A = 1.85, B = 1.85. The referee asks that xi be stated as 1.00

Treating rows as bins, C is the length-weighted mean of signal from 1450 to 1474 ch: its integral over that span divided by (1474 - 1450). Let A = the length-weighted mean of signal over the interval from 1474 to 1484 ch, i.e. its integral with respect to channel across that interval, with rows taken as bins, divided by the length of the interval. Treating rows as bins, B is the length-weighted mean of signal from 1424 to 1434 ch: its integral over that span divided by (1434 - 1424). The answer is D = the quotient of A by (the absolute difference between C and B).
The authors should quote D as 16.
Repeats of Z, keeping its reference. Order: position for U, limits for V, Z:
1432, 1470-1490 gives -0.024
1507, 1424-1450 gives 0.030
